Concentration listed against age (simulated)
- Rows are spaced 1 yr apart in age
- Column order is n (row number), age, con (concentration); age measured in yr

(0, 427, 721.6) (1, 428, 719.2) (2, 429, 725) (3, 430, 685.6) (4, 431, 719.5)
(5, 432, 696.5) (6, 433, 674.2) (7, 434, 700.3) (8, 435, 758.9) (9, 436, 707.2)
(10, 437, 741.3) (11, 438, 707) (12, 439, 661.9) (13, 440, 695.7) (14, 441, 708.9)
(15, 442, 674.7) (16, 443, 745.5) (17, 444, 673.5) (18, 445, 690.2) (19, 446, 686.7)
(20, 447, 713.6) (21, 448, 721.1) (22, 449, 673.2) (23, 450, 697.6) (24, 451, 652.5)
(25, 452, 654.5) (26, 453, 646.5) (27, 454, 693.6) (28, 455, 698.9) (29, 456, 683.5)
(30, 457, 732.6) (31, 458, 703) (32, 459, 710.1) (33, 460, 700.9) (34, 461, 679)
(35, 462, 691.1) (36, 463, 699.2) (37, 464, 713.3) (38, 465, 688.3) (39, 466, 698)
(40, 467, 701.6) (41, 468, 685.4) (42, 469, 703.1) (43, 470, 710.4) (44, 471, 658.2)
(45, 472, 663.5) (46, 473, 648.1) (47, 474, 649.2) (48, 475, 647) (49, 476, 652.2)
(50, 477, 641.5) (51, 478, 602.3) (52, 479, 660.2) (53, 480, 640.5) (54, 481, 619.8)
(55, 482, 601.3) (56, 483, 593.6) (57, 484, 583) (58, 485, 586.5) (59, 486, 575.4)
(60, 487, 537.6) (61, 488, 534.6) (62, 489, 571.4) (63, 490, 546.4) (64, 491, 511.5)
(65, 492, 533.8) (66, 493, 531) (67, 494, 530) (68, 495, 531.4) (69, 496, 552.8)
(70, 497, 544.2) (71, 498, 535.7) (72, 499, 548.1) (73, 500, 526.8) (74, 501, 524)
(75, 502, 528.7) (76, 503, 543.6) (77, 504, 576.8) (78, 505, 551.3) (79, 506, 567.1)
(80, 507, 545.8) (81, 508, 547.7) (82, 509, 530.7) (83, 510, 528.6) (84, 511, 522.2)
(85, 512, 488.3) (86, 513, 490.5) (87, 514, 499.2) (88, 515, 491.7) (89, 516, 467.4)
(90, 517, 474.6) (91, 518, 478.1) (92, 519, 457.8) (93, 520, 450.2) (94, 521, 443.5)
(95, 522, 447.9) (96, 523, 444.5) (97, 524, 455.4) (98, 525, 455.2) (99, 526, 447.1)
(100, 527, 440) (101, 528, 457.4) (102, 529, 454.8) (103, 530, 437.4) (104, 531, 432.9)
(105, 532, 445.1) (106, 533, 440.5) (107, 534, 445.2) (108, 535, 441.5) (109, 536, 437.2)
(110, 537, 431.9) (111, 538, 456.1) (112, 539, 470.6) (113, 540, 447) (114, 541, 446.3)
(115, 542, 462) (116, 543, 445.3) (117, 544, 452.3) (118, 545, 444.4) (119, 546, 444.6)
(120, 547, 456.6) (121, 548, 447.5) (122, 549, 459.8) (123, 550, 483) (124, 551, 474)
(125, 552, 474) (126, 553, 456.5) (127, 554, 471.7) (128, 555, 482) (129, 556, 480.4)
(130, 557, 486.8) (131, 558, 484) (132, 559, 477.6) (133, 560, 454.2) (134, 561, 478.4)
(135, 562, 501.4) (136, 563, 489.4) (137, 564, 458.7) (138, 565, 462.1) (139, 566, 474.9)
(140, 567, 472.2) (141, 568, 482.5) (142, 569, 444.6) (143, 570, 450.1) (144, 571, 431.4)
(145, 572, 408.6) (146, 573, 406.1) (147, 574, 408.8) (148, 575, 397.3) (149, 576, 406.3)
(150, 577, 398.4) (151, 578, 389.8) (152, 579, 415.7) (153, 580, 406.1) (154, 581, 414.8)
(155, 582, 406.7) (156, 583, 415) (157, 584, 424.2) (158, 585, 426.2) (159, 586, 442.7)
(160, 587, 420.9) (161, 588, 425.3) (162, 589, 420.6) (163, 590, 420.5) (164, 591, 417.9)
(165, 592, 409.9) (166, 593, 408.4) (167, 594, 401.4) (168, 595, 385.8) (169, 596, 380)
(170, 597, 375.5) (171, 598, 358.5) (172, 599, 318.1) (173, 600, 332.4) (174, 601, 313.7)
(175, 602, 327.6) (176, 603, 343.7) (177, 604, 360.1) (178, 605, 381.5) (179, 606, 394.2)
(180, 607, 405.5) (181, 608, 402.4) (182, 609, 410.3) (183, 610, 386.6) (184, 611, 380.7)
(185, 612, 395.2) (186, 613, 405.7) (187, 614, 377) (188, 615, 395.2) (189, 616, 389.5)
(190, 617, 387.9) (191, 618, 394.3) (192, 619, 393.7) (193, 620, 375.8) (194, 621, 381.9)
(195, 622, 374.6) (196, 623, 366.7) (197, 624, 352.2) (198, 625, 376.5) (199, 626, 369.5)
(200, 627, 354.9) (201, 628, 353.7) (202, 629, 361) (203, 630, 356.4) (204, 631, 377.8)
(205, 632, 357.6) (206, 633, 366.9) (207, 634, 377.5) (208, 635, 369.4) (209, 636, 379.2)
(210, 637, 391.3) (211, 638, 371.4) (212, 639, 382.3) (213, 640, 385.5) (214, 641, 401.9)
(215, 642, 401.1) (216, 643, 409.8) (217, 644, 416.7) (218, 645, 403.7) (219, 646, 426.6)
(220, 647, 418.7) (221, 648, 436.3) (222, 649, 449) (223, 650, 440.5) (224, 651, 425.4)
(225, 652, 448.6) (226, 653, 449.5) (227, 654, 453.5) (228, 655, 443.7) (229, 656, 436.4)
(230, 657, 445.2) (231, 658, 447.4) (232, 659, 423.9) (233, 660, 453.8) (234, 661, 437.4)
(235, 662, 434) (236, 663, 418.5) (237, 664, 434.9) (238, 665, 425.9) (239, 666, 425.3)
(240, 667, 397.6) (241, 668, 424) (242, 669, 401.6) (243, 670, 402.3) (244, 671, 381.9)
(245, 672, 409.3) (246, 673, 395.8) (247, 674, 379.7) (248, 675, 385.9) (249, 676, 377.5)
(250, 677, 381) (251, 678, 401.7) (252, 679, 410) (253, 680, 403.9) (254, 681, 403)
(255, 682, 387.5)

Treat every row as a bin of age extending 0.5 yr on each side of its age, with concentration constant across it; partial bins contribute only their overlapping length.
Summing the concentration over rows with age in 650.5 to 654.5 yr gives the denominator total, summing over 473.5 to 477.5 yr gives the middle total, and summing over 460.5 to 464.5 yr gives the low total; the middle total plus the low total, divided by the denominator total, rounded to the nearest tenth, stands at 3.0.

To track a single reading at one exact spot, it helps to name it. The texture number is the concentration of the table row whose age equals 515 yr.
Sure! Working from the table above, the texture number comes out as 491.7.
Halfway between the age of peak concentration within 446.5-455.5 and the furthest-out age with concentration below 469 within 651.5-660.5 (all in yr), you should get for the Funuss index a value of 554.0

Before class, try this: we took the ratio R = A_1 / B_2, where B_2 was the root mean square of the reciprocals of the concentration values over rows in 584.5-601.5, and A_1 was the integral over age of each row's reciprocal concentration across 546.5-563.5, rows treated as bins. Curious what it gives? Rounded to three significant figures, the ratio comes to 13.8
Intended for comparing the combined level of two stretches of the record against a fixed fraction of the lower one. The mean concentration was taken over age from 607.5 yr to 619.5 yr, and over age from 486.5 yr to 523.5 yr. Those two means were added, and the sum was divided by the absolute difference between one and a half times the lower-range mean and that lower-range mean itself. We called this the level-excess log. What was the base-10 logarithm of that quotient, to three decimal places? 0.547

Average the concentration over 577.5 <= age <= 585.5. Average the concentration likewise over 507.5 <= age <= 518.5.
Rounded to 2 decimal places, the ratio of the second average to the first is 1.22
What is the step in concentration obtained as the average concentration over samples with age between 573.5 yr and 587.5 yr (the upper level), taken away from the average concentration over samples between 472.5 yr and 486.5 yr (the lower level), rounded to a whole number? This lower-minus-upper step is 209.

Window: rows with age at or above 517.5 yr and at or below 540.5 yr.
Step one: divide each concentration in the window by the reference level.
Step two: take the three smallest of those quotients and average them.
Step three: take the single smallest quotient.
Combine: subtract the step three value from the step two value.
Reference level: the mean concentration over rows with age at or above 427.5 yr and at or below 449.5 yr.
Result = 0.0030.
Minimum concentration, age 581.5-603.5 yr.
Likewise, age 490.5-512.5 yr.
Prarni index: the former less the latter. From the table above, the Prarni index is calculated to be -175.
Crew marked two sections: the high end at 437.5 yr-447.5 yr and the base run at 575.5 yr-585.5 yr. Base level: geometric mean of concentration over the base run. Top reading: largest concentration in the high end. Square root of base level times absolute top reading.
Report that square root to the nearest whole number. 553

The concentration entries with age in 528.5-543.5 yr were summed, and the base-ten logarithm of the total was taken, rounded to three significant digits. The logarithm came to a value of 3.83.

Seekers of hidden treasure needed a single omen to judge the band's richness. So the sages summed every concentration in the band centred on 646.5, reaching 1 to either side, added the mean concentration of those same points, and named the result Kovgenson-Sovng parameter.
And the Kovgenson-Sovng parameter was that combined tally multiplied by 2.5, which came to 3170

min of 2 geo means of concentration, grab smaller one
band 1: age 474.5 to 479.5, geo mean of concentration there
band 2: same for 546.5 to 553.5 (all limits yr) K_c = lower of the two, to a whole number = 464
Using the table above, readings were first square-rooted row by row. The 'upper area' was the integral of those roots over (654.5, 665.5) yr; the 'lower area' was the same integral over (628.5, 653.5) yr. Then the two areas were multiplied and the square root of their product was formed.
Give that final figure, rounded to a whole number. 339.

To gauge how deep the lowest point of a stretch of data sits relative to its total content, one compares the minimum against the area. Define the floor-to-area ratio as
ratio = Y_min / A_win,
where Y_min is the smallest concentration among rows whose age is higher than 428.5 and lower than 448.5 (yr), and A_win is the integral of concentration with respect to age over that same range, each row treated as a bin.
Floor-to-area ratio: 0.047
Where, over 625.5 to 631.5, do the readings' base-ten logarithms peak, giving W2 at 631 yr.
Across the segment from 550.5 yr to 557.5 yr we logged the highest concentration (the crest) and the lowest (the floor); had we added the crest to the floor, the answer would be 943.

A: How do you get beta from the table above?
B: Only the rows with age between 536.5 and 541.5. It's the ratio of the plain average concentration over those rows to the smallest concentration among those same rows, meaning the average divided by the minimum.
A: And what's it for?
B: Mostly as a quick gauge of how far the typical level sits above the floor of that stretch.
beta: 1.04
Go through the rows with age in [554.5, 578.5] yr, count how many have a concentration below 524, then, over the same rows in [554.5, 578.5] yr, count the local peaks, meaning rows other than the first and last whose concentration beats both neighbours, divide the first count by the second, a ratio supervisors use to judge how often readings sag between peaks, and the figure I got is 3.43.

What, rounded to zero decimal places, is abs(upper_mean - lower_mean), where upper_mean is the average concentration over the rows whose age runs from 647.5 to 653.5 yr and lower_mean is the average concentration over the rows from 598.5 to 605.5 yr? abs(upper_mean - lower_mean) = 102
